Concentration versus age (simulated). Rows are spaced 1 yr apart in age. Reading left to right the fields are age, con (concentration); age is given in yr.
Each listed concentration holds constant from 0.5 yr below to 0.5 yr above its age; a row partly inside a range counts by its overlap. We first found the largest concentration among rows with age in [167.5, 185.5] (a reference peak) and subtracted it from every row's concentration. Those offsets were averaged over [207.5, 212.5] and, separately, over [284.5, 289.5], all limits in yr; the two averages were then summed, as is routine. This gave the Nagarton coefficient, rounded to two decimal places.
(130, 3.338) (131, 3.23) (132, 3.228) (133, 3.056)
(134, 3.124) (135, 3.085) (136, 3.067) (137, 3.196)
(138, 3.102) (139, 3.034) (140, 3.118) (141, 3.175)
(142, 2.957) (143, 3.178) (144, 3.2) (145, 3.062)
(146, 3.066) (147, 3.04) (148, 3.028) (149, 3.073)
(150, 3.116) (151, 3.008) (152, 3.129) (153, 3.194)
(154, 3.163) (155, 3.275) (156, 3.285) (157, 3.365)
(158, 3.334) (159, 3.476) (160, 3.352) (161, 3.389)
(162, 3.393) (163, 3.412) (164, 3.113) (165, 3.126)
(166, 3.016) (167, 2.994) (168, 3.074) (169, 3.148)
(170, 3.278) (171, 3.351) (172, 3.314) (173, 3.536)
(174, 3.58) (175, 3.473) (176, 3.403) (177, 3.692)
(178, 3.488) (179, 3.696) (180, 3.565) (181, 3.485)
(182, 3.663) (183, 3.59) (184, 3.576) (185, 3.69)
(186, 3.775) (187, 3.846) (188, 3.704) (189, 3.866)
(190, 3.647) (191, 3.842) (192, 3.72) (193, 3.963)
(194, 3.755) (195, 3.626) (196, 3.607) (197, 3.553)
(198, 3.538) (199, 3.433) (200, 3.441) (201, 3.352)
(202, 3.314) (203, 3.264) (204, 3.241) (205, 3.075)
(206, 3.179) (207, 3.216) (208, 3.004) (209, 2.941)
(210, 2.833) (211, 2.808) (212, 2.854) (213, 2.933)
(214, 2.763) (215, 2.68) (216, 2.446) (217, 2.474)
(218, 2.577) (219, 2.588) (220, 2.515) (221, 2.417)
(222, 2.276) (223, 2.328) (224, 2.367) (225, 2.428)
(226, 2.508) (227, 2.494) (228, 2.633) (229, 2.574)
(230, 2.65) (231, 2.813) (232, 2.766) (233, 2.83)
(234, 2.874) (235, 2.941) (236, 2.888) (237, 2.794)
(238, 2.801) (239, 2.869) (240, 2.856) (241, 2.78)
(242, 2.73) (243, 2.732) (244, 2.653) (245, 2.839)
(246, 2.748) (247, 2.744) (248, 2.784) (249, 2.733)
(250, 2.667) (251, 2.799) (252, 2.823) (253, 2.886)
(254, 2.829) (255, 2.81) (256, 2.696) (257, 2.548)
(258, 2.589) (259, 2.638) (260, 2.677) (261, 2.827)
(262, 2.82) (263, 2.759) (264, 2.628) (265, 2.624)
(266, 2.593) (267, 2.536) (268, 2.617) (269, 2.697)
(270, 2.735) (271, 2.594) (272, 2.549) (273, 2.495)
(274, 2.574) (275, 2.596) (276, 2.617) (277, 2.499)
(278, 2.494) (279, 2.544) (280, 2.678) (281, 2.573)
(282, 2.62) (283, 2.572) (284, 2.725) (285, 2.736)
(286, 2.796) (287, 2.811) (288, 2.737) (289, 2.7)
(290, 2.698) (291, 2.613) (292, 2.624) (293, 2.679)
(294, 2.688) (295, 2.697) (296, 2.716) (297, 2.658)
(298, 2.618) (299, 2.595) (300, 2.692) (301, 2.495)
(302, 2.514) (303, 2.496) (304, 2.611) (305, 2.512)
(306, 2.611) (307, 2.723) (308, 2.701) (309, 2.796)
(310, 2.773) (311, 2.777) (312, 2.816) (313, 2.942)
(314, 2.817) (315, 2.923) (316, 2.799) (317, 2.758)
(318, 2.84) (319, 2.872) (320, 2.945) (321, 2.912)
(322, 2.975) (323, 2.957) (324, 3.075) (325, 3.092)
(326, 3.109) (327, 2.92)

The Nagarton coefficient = -1.75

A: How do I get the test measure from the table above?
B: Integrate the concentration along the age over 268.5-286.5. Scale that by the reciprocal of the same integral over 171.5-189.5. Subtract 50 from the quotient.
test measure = -49.27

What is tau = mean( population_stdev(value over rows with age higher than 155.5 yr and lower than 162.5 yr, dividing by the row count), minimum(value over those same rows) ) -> 1.67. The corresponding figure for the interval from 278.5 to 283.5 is 1.30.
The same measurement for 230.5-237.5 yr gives 1.41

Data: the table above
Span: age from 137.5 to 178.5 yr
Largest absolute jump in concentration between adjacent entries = 0.299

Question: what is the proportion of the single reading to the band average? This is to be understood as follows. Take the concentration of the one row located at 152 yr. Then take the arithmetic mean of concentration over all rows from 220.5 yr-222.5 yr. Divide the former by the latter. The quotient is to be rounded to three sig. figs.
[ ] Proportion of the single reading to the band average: 1.33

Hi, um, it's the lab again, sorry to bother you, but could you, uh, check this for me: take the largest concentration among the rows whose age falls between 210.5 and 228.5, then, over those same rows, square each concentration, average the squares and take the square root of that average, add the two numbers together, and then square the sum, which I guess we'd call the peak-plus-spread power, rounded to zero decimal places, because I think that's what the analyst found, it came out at 30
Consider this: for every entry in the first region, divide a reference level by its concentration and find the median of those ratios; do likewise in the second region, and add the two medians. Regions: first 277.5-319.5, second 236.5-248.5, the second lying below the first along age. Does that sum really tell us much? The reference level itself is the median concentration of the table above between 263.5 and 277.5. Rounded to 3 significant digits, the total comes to 1.89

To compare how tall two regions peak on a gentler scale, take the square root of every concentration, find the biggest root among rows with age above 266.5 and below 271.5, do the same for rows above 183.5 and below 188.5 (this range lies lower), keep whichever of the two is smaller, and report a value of 1.65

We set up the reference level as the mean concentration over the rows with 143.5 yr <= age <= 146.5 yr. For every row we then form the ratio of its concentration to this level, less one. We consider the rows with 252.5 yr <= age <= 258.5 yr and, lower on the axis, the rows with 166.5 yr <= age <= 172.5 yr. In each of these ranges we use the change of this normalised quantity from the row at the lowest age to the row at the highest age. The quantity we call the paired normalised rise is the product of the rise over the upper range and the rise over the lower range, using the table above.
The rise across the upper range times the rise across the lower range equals -0.0098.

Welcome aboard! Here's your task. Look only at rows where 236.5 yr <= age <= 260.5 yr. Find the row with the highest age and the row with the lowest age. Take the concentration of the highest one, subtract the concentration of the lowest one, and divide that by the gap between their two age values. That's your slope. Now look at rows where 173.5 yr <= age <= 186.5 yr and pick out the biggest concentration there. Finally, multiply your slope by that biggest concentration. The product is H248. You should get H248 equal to -0.019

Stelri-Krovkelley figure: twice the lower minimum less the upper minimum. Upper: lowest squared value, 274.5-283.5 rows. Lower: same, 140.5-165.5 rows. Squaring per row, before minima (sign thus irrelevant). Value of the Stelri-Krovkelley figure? 11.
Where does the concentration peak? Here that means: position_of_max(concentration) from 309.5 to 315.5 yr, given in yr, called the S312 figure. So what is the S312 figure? 313 yr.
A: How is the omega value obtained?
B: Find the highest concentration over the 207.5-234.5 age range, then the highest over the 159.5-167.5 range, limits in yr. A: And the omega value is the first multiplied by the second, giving 10.2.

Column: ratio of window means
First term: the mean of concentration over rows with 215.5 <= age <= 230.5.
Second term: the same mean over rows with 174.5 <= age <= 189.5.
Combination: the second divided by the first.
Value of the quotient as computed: 1.46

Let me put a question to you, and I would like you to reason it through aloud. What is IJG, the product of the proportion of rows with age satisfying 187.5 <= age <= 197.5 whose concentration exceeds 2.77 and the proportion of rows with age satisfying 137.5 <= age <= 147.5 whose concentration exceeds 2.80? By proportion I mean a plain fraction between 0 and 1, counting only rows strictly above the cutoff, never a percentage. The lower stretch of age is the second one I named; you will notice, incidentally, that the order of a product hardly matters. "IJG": 1.0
